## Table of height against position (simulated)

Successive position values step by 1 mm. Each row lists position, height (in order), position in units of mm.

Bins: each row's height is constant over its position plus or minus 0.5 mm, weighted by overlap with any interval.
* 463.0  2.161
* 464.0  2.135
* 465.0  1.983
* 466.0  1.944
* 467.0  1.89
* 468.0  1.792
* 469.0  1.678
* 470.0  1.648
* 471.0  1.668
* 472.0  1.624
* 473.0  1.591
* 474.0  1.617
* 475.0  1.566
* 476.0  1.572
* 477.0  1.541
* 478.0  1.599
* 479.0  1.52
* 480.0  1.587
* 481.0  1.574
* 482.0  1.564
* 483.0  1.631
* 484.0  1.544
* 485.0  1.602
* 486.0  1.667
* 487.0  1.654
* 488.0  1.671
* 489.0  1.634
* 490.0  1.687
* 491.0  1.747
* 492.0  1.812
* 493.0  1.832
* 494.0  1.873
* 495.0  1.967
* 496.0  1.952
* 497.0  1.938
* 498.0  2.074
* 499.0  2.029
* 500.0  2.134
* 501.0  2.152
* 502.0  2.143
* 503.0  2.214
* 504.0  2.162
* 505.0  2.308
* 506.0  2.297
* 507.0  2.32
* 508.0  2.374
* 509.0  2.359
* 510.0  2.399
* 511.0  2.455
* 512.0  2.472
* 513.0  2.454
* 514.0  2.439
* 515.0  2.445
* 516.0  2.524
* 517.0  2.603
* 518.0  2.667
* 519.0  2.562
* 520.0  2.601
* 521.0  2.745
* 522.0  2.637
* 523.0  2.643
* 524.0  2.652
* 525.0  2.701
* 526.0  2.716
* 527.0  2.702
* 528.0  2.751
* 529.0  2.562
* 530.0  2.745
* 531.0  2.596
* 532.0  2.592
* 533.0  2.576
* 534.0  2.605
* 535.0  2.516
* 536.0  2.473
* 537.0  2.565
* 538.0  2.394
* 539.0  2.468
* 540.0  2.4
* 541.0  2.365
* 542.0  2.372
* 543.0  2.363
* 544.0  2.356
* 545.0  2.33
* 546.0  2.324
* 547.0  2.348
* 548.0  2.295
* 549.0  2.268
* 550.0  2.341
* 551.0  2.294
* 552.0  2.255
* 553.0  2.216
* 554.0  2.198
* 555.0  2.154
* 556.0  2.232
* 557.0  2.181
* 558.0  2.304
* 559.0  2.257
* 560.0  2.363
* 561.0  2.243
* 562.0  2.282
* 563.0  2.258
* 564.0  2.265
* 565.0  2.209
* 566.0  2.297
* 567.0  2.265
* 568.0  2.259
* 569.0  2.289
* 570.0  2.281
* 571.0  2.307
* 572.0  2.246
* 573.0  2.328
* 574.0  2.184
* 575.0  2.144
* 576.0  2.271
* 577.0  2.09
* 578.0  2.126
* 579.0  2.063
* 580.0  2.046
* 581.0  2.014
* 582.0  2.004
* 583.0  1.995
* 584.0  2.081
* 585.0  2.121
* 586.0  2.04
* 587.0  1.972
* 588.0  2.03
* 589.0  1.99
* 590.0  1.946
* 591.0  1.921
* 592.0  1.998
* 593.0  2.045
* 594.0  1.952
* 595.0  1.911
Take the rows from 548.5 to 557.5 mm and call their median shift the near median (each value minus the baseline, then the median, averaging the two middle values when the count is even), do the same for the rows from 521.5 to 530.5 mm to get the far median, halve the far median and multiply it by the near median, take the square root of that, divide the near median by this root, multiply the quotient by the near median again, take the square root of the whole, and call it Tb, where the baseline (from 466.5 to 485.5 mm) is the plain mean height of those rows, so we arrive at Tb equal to 0.81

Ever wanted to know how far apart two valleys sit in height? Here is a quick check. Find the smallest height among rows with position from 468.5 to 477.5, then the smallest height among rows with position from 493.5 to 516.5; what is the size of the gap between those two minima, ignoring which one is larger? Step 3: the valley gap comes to 0.33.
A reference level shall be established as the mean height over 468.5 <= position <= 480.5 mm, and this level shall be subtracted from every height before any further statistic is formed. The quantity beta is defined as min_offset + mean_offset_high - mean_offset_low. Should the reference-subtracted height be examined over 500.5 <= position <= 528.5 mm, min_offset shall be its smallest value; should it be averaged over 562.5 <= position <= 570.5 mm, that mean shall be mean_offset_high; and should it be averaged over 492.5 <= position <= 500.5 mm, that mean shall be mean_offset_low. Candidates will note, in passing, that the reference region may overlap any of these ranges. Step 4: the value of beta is 0.8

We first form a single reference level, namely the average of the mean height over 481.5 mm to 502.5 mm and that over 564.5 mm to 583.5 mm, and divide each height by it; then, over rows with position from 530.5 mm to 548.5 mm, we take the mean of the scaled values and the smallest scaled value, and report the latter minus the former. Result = -0.07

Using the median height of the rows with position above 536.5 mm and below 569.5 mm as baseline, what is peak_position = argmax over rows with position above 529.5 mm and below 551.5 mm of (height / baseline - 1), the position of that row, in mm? 530.0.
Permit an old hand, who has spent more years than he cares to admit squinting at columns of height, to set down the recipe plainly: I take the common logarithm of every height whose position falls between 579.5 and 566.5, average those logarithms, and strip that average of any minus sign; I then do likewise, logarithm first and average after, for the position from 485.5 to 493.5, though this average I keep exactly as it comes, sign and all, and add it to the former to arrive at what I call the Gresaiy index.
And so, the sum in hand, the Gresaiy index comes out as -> 0.58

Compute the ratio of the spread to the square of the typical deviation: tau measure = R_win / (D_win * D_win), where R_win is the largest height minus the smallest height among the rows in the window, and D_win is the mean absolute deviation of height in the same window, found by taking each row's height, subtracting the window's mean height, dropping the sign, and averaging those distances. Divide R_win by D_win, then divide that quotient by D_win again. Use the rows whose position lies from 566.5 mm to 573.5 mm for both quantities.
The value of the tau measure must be 167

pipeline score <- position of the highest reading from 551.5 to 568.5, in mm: 560.0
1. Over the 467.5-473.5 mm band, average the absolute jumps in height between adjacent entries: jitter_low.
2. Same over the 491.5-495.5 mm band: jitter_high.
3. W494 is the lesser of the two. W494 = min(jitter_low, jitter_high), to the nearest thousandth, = 0.048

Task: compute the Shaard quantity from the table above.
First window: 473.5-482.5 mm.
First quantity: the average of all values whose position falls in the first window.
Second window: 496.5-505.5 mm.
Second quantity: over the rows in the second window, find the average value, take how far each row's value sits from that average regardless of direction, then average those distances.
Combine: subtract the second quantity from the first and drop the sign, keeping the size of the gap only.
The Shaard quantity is 1.5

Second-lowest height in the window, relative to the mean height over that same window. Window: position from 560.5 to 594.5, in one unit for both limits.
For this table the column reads 0.91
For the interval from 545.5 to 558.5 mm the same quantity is 0.96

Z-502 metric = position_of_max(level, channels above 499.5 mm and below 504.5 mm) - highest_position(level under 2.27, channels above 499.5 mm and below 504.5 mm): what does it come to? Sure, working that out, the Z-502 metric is -1 mm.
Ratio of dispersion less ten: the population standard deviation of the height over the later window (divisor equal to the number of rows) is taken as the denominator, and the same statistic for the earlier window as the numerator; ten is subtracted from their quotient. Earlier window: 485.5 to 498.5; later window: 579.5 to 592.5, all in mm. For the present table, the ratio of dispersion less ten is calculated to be -7.3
